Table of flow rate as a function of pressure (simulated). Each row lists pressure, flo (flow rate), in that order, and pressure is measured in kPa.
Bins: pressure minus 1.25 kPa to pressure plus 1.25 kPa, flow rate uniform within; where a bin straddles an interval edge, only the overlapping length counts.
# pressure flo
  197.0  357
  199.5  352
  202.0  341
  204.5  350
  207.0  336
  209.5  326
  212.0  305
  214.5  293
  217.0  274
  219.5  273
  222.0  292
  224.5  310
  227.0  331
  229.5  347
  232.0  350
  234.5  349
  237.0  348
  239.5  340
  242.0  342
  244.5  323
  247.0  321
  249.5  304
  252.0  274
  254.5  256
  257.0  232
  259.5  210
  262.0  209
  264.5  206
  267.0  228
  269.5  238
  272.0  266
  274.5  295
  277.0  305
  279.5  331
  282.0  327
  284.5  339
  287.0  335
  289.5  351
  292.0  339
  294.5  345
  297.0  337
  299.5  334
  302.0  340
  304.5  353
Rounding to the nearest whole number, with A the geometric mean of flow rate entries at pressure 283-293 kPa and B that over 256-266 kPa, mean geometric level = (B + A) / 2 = 277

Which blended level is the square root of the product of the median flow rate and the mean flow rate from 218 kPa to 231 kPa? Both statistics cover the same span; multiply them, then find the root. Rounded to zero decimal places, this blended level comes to 310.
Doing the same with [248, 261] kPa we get 256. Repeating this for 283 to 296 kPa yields 340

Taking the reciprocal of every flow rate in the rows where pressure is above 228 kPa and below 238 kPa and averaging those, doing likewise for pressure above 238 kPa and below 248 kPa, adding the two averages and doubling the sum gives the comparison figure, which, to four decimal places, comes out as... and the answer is 0.0118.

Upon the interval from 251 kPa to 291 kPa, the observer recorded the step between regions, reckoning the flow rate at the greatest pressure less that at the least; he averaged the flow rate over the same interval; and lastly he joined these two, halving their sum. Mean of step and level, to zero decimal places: 176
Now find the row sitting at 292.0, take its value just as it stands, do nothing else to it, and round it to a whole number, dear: 339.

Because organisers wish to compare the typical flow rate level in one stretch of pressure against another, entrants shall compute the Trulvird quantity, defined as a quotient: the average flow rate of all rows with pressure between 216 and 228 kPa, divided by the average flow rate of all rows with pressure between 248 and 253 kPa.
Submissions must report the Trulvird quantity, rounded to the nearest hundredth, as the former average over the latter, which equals 1.02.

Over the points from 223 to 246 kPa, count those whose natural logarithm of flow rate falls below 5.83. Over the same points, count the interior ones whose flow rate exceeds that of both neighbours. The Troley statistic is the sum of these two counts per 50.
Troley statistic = 0.12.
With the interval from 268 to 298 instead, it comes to 0.28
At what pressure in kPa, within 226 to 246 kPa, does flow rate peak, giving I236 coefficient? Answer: 232.0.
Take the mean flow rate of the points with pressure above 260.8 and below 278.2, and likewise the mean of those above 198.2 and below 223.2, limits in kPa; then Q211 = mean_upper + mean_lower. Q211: 564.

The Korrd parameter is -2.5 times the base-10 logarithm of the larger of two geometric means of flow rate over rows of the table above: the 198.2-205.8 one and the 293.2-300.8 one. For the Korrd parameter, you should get -6.35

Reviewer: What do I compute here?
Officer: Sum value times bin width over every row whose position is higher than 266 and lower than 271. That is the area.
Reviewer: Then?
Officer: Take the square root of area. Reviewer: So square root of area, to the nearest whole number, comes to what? 34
